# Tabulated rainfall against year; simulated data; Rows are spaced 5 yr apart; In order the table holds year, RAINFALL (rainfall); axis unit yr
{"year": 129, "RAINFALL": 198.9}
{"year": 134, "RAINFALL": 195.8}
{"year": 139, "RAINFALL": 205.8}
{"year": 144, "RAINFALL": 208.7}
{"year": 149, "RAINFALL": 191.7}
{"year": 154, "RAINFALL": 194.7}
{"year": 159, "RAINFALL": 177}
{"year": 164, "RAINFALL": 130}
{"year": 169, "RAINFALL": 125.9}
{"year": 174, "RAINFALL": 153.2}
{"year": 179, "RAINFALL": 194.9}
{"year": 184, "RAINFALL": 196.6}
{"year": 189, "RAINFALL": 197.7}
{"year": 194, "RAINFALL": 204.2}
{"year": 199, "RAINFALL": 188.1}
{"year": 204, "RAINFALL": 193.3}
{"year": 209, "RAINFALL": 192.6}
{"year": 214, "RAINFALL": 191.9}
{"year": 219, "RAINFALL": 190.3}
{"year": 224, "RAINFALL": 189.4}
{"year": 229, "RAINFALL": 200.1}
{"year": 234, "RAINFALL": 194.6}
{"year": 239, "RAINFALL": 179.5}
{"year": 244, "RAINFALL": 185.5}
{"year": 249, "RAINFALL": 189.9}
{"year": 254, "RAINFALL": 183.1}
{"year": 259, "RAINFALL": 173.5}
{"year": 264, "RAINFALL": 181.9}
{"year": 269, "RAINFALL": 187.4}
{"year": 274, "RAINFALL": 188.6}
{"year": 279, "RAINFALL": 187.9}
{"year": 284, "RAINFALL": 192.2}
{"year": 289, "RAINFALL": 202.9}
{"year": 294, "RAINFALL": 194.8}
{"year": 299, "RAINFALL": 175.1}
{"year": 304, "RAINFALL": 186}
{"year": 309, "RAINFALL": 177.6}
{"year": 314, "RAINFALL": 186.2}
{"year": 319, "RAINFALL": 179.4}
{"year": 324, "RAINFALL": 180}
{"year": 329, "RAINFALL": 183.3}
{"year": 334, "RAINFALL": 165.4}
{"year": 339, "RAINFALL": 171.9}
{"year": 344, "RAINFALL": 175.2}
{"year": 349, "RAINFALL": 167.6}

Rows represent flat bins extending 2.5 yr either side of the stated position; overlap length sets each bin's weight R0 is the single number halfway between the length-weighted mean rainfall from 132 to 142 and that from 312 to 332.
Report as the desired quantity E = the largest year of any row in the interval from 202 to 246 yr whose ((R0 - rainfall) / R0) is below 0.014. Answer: 234 yr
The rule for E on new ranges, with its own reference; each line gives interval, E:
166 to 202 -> 194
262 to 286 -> 284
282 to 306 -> 294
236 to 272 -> 249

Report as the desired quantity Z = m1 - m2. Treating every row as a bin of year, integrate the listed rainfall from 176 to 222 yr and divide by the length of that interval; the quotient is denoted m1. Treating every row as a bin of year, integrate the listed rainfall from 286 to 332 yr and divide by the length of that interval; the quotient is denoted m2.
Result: 9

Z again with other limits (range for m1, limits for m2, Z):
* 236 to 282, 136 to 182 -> 8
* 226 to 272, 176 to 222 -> -8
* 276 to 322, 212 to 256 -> -3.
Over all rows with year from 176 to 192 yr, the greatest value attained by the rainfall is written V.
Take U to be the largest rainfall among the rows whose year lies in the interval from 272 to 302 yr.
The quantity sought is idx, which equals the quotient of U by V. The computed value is 1.03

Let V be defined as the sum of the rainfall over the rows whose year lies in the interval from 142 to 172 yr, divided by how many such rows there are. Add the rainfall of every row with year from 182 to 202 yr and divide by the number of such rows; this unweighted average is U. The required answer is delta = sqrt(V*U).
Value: 184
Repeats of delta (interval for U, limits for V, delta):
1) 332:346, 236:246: 177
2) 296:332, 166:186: 174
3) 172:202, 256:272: 185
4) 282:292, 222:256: 193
